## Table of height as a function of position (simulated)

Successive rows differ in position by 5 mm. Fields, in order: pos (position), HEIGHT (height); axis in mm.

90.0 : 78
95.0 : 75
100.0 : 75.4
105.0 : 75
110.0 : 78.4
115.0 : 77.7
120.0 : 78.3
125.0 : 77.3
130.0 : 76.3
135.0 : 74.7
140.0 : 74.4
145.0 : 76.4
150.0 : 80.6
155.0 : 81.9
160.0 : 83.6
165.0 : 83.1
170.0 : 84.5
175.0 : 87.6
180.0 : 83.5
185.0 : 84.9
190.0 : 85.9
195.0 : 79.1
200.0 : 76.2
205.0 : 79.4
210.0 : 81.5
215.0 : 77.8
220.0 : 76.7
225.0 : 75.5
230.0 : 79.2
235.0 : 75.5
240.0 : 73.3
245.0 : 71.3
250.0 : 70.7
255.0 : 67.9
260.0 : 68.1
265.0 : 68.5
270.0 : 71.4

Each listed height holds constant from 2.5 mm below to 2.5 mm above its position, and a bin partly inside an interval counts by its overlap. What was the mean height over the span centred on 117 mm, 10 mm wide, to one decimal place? 78.0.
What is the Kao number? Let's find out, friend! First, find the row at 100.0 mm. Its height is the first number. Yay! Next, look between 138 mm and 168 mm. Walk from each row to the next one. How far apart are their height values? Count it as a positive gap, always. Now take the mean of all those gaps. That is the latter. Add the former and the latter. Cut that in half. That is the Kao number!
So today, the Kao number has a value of 38.7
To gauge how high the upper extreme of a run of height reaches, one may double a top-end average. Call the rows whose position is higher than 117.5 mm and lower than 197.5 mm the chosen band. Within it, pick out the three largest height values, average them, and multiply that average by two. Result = 172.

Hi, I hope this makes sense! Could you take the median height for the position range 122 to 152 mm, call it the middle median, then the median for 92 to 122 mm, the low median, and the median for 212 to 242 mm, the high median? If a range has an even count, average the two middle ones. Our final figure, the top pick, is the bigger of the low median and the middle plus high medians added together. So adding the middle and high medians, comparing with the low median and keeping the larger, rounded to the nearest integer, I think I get 152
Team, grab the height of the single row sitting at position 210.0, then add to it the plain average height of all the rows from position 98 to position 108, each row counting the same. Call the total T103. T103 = 157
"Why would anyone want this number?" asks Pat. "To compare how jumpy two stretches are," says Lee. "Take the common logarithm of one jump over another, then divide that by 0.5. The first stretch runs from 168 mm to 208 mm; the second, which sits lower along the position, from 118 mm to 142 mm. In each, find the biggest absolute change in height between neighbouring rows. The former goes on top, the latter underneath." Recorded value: 1.3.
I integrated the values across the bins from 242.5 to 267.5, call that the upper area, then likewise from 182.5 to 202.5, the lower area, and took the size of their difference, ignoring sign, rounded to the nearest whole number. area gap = 102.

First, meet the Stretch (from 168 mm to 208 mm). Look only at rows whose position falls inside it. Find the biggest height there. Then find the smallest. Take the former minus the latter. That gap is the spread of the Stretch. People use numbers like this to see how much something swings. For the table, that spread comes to 11.4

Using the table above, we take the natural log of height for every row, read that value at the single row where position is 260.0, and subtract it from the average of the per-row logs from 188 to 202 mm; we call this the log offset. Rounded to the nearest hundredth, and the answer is 0.16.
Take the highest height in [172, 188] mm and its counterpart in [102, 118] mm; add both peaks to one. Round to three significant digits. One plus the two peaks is 167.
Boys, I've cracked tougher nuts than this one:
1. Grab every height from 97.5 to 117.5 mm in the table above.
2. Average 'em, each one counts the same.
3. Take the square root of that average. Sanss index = 8.75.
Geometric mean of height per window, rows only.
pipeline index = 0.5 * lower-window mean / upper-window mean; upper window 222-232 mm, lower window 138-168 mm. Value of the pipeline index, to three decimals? 0.517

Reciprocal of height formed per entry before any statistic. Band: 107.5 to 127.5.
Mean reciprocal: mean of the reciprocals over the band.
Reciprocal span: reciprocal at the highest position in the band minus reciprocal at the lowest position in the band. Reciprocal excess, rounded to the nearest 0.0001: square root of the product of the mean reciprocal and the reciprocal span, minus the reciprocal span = 0.0013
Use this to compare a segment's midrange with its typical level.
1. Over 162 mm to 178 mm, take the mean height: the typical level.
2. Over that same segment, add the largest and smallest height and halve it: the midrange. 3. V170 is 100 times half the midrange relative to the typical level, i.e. 50.2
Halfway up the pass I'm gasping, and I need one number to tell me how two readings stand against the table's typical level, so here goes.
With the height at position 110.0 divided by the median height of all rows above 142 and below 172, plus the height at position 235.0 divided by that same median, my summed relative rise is 1.87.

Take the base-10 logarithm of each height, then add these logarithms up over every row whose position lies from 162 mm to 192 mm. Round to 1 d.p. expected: 11.6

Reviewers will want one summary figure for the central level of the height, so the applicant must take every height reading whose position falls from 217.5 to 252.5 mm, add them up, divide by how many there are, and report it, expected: 74.6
